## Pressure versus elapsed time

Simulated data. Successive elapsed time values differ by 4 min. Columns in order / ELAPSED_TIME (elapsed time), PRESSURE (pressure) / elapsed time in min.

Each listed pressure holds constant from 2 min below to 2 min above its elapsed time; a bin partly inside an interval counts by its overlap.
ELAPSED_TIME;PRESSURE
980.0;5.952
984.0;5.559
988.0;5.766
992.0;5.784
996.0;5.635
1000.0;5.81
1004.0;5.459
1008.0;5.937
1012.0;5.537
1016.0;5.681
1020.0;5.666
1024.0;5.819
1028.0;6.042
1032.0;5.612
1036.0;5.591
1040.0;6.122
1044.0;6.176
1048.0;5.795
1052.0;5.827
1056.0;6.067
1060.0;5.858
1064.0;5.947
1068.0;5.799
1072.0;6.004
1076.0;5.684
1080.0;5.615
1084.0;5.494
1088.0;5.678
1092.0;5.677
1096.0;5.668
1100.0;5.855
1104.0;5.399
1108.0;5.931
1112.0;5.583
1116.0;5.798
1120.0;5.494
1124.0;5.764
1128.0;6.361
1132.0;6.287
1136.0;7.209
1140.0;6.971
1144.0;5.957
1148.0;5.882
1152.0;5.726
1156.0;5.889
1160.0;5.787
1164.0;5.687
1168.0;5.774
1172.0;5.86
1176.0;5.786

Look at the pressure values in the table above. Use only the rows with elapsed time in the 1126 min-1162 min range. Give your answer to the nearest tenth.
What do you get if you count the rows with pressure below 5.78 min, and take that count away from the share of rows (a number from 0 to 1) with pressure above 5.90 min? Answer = -0.4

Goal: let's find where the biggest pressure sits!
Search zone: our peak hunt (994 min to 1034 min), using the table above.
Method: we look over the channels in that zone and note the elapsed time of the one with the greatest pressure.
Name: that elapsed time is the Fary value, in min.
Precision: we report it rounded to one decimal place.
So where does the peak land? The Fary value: 1028.0 min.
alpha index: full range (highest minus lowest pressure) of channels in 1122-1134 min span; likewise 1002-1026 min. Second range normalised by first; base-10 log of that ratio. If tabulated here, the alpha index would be -0.1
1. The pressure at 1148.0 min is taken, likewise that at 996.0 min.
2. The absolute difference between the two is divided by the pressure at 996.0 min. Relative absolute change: 0.04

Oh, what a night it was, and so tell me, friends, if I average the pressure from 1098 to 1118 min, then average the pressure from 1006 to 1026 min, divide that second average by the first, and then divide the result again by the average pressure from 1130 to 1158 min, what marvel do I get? 0.160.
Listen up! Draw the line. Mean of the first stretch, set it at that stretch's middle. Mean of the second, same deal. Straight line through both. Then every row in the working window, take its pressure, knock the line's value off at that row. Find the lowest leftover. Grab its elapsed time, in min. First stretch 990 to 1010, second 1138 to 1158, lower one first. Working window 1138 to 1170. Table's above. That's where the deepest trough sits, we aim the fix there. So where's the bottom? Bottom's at 1164.0 min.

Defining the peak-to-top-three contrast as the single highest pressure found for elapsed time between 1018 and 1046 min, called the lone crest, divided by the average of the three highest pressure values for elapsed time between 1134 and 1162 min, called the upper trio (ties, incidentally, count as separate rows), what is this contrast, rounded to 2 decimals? 0.92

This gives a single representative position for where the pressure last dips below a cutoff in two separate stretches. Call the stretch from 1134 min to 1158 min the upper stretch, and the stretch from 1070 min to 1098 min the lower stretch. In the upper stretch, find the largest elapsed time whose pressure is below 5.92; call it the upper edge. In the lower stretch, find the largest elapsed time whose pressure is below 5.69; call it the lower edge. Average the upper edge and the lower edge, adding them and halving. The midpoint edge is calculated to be 1126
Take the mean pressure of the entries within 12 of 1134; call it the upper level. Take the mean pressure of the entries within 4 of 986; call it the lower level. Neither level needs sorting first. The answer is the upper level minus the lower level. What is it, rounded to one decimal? 0.8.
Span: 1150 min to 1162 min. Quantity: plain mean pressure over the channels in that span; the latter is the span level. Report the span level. 5.80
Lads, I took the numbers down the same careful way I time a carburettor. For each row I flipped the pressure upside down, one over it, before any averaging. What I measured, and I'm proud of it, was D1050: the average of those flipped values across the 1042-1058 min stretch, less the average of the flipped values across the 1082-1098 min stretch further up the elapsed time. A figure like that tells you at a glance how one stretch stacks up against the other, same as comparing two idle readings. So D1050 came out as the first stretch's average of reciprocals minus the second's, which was -0.010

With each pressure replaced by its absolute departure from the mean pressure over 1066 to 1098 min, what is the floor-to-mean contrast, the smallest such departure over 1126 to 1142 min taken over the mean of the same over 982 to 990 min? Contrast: 5.6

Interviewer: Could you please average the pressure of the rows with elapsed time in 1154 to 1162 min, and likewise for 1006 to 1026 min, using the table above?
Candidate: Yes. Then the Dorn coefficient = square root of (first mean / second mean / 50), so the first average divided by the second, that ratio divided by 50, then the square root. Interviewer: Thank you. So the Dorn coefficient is 0.143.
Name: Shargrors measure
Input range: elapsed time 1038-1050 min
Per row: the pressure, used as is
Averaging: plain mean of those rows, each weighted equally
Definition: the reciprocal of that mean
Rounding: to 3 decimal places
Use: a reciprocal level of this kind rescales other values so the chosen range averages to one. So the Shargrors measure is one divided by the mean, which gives 0.166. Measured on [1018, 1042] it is 0.172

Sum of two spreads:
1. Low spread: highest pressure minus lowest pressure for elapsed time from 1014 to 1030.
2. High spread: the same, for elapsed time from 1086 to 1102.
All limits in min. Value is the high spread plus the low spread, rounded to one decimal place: 0.6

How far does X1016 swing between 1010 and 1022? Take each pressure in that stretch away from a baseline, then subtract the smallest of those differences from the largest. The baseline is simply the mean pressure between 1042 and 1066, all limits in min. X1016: 0.14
